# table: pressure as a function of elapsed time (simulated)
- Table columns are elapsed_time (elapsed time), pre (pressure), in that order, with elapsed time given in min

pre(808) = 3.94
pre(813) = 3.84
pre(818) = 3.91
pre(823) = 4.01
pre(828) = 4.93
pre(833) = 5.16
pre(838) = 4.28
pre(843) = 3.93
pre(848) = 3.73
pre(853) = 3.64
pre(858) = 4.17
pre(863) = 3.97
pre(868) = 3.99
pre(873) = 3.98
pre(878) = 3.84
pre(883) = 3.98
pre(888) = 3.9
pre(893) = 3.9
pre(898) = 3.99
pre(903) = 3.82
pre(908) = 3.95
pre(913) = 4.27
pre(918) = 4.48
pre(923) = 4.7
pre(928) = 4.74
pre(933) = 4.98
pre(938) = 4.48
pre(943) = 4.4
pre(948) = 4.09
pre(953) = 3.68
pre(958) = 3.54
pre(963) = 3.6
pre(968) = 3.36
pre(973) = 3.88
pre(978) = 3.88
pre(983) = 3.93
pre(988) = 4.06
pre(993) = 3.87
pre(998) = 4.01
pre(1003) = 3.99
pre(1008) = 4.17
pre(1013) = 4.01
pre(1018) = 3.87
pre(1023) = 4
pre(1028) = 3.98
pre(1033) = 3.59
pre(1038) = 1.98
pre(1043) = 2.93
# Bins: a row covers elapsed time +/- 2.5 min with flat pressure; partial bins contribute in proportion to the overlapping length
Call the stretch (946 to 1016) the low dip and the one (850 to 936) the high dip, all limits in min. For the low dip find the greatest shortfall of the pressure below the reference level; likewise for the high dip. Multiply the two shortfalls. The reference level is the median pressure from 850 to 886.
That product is 0.21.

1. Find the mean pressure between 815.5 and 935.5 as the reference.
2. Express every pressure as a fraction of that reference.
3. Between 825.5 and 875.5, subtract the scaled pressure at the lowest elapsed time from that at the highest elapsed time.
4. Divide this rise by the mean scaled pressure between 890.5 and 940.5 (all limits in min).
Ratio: -0.22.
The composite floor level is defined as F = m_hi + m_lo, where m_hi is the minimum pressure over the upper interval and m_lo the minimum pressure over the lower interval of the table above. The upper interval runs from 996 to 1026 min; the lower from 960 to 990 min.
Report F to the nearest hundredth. 7.23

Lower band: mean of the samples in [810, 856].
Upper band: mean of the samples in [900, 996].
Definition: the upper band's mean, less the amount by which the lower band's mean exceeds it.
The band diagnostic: 4.0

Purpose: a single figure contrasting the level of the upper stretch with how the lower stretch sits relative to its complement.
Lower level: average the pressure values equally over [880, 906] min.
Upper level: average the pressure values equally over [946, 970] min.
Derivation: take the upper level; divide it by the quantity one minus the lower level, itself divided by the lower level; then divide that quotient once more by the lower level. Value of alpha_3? -1.25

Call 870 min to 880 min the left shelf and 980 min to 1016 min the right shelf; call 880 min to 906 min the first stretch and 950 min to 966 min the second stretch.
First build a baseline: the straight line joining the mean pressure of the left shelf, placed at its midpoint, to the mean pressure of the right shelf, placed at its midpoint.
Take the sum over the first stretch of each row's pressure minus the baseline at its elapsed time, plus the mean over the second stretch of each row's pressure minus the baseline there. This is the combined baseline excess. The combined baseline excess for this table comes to -0.4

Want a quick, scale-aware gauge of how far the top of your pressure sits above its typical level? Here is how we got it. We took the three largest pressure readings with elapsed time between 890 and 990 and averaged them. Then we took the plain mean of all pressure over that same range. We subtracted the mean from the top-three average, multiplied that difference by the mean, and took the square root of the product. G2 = 1.7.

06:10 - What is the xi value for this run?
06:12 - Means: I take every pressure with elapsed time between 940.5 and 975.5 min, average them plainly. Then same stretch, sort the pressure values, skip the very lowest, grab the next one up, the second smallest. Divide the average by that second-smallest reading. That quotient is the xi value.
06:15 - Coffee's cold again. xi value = 1.071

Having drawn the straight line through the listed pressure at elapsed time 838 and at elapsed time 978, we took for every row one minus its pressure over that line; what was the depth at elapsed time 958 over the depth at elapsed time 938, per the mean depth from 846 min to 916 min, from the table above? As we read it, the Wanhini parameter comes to -16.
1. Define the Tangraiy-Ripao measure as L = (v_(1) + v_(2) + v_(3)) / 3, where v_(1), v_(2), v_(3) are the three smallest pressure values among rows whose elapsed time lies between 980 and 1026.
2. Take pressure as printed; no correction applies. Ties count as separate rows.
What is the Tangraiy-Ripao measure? 3.9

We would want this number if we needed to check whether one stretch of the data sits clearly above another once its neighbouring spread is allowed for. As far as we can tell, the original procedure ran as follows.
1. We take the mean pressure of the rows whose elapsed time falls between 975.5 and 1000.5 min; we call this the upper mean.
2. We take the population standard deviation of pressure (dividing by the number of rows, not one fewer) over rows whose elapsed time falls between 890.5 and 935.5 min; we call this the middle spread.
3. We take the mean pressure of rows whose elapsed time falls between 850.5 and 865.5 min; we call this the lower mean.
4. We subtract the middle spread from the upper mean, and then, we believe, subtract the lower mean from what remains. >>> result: -0.4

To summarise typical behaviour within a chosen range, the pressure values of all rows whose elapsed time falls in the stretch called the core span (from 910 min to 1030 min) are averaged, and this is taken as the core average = 4.08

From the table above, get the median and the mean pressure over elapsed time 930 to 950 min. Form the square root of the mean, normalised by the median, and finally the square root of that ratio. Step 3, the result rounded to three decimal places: 0.691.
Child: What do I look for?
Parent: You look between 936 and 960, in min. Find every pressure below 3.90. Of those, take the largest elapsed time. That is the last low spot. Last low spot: 958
